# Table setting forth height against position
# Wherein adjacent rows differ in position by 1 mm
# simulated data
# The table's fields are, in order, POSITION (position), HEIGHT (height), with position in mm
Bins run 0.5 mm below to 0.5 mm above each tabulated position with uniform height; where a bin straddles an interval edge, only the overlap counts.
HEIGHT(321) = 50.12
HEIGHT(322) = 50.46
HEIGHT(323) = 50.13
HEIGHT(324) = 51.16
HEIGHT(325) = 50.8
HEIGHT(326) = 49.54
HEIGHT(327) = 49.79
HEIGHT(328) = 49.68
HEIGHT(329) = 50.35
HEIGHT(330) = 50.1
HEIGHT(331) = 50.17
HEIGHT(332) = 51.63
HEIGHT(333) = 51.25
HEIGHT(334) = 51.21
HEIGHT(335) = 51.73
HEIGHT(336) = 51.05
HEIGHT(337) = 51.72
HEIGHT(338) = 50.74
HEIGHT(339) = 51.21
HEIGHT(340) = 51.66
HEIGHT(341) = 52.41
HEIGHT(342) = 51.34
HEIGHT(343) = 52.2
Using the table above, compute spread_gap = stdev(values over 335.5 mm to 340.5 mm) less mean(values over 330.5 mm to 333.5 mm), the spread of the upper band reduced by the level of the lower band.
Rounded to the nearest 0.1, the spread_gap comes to -50.6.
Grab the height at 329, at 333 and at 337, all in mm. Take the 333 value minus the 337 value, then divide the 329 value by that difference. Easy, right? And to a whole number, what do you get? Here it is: -107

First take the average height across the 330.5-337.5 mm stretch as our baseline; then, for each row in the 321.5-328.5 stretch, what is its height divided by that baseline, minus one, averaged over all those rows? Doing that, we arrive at -0.020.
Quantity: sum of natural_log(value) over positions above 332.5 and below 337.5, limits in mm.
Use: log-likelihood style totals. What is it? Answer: 19.70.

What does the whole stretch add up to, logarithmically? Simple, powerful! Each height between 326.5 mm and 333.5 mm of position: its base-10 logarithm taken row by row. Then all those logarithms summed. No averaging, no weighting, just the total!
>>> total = 12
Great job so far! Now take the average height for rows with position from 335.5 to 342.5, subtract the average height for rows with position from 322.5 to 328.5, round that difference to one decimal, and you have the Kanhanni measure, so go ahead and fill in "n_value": 1.3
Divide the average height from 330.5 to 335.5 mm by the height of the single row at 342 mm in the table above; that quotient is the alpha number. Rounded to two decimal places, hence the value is 1.00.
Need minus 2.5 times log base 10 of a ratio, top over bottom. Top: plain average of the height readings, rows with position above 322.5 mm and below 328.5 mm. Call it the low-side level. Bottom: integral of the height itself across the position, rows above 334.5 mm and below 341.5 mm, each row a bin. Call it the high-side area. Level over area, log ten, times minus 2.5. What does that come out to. 2.1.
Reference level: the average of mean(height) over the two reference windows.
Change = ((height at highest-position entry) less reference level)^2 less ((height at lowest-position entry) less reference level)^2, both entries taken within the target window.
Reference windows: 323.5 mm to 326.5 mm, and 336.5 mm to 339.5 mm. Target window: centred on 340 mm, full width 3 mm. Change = 2.3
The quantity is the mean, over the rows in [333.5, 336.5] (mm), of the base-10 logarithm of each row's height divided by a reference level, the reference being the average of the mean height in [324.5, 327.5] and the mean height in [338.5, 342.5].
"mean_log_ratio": 0.004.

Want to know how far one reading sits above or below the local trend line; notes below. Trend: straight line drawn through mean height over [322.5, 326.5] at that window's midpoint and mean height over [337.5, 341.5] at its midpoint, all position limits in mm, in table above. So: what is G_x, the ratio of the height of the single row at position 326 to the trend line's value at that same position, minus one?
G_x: -0.019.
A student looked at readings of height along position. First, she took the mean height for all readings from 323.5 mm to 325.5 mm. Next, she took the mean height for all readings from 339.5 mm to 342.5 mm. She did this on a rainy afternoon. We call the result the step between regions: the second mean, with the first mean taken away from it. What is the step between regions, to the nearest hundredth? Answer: 0.82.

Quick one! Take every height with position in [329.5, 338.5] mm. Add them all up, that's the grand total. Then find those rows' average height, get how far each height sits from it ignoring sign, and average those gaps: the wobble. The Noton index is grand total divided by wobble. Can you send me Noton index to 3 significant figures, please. 937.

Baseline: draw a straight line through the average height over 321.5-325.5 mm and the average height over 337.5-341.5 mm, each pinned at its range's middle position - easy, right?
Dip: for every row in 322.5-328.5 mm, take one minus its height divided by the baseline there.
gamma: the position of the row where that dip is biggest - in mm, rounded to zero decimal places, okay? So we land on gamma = 326 mm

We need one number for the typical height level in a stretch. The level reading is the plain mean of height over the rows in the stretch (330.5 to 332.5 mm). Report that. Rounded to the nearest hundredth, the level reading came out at 50.90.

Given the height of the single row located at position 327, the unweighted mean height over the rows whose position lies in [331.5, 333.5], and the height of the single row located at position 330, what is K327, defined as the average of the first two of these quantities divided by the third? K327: 1.01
